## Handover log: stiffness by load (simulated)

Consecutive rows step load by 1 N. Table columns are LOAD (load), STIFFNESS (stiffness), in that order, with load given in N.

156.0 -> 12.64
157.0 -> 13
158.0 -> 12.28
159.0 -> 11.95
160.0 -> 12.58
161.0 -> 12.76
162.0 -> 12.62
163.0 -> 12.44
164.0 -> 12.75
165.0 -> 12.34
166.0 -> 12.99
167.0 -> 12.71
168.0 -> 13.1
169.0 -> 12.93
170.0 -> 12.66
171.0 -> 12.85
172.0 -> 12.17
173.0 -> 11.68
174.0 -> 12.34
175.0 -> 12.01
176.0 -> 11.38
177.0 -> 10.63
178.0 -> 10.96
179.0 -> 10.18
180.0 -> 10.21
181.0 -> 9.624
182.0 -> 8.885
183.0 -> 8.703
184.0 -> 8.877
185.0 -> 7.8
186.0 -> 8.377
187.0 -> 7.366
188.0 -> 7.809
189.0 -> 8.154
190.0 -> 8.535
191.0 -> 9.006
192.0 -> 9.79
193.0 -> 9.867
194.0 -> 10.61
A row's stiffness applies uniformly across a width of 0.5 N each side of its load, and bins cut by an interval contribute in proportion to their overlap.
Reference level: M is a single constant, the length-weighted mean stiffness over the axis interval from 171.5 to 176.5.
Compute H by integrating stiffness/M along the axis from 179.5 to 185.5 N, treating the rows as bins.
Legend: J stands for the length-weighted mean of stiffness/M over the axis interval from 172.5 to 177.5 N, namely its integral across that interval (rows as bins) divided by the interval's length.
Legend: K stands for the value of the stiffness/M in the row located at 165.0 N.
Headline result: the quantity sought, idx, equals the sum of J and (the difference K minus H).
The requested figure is -2.5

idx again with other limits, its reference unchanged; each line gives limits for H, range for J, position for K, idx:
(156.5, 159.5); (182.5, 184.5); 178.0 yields -1.5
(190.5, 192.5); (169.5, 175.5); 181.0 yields 0.3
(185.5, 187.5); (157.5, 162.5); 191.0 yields 0.5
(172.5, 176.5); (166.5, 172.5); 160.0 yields -1.9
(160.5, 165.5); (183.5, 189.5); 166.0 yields -3.5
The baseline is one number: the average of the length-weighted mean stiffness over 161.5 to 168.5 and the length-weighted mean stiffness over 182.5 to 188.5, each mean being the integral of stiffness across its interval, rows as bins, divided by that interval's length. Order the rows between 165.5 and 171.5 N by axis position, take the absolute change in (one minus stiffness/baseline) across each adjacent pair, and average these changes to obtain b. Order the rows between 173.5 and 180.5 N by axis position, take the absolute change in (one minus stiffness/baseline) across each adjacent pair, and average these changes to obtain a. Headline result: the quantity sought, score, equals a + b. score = 0.070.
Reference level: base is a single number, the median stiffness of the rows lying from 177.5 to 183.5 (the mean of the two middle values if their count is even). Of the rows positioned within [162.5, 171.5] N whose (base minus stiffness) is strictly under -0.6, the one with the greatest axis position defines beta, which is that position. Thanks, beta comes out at 171.0 N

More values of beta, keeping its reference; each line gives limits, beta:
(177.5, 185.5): 178.0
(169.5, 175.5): 175.0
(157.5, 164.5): 164.0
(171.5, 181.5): 178.0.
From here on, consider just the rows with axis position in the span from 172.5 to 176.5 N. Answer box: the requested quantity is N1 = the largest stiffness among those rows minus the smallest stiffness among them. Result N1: 1.0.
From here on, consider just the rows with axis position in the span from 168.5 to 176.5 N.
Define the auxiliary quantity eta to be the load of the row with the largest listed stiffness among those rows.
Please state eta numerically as 169.0 N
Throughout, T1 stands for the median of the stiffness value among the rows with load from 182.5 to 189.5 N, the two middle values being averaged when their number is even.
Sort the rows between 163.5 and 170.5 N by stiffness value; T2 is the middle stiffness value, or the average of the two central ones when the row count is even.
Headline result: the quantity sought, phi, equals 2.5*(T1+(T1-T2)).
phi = 8.9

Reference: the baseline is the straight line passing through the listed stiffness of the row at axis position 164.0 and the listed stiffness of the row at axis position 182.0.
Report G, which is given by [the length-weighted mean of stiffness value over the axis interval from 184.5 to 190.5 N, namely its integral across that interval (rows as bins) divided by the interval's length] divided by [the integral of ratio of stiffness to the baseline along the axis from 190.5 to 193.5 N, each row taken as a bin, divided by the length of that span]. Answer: 6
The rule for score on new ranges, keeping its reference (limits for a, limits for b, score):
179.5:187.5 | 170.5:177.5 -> 0.116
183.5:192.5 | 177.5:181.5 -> 0.106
